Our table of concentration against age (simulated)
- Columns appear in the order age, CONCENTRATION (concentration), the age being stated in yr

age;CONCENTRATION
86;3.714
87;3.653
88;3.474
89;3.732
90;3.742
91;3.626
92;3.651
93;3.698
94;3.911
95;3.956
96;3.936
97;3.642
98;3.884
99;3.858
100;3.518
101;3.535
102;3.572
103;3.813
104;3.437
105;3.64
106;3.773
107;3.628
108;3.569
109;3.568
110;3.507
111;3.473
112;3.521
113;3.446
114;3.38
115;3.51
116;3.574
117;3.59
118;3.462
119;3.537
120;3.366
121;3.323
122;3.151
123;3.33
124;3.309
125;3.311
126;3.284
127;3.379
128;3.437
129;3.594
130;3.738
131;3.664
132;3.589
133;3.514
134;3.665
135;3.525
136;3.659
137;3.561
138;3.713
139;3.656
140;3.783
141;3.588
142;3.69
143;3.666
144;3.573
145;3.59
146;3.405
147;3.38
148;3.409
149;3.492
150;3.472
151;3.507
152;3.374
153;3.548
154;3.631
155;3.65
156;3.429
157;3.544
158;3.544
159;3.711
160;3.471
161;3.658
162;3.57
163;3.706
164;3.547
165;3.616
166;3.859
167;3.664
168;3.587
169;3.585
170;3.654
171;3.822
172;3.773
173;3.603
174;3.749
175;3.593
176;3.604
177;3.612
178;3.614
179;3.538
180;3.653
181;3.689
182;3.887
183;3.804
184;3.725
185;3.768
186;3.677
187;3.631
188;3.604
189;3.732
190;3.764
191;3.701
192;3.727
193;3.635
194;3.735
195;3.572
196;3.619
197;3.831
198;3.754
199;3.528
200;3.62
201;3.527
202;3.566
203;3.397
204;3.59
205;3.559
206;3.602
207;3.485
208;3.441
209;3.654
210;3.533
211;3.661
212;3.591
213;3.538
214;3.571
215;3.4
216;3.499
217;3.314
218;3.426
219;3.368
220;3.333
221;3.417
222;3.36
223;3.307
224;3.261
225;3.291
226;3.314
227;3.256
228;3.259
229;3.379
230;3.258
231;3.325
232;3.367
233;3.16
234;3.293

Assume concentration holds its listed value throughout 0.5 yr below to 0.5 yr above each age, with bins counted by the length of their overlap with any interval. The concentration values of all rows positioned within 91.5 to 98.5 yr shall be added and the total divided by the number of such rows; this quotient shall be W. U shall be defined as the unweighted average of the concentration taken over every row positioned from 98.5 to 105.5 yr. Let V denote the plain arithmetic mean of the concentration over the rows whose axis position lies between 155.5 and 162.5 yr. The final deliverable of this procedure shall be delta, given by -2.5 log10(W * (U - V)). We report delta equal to 1.5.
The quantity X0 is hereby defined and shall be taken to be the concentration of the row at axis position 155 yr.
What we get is 3.65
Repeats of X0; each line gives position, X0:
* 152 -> 3.374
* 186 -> 3.677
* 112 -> 3.521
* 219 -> 3.368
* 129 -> 3.594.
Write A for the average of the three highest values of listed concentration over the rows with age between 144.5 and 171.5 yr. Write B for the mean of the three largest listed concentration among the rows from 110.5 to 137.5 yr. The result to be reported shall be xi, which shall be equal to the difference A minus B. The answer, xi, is 0.11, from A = 3.80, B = 3.69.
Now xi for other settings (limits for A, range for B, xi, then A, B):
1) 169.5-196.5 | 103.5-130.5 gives 0.12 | 3.84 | 3.72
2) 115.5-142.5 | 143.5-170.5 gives -0.01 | 3.74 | 3.76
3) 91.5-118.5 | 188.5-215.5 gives 0.15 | 3.93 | 3.78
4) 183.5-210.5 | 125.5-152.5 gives 0.04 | 3.79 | 3.74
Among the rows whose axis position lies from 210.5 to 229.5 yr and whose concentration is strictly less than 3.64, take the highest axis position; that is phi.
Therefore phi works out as 229 yr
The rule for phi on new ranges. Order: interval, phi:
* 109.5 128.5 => 128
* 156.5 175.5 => 175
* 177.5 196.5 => 196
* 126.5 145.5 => 145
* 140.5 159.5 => 158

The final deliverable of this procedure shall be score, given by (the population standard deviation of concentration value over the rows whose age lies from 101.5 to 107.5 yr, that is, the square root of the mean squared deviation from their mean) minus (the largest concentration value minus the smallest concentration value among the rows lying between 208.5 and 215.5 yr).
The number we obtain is -0.1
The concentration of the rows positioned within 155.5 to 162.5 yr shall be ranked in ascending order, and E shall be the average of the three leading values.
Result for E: 3.48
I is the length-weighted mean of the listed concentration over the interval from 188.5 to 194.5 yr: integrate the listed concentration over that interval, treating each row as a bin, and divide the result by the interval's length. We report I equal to 3.72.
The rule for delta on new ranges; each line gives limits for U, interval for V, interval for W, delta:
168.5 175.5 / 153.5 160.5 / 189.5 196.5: 0.9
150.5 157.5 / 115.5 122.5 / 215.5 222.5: 1.2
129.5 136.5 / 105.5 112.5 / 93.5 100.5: 1.9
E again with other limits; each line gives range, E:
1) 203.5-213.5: 3.49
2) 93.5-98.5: 3.81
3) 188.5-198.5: 3.61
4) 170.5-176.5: 3.60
